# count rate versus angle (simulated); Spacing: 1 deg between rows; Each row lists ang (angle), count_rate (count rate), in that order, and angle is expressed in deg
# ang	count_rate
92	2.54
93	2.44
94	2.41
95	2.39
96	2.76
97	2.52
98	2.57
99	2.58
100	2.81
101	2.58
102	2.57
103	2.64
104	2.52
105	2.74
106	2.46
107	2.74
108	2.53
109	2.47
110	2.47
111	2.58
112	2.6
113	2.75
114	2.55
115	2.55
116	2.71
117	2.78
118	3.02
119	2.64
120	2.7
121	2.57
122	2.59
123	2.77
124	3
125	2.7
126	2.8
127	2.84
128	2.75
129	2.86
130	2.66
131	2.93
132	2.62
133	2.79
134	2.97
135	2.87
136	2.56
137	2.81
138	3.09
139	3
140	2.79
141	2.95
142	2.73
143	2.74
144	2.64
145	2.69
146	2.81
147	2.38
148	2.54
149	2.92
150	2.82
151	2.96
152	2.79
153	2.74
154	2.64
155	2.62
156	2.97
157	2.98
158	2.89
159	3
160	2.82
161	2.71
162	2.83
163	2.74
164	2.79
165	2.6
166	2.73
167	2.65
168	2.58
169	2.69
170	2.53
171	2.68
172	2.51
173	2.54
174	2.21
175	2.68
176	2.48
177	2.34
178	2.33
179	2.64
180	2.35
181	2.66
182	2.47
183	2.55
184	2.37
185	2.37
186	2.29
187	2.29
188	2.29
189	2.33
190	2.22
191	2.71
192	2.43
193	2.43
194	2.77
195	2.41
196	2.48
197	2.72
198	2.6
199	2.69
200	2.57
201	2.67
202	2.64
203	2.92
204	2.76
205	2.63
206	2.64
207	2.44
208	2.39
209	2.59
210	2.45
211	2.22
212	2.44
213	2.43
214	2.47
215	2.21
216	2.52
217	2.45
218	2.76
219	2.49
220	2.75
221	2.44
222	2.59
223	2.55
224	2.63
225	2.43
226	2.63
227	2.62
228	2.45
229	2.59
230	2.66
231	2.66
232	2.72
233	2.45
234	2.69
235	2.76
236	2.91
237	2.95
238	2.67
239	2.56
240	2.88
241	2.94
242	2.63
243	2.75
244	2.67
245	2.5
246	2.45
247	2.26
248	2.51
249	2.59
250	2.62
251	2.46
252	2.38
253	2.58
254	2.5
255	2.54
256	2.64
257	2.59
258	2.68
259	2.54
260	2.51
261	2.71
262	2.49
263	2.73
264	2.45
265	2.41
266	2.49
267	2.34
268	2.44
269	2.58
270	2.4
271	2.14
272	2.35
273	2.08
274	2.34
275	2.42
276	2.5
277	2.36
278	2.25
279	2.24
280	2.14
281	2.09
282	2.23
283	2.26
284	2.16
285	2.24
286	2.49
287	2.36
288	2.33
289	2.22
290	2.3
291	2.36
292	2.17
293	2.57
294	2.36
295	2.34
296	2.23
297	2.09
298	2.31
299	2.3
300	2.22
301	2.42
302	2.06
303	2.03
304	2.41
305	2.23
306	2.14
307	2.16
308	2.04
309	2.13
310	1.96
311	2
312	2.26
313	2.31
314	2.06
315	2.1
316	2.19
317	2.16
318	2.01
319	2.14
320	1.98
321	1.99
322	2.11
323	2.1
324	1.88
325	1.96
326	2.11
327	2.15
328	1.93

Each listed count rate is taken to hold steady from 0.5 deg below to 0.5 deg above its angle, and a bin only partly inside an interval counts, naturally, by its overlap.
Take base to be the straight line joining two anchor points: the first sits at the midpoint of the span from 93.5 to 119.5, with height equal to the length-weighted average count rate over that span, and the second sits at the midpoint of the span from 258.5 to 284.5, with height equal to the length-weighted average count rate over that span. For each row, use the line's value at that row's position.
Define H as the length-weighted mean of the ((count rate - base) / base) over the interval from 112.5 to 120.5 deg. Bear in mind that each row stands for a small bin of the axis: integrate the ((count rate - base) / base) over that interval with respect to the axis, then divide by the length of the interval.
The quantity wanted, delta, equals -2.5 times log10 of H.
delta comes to 3.4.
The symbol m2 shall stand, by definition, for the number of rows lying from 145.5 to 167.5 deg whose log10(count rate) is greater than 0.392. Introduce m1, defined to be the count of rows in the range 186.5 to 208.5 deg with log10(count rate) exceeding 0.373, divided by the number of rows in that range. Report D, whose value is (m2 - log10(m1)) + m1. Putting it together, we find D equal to 22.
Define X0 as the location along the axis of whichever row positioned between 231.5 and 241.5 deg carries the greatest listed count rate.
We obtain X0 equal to 237 deg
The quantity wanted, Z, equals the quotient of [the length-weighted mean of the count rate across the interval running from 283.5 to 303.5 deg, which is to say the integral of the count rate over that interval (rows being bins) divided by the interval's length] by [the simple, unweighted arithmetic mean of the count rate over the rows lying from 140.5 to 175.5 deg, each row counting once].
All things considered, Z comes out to 0.84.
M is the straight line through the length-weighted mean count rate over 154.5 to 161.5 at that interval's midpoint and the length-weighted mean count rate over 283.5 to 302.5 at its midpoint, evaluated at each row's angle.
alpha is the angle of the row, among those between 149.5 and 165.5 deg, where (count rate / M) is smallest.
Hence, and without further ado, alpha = 155 deg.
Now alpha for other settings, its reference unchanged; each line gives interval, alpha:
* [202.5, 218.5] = 211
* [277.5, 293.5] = 281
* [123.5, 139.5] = 136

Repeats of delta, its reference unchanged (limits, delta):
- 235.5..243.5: 2.0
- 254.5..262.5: 2.7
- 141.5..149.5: 3.3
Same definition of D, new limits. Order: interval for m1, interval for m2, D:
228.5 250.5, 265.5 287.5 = 5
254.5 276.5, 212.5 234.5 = 16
